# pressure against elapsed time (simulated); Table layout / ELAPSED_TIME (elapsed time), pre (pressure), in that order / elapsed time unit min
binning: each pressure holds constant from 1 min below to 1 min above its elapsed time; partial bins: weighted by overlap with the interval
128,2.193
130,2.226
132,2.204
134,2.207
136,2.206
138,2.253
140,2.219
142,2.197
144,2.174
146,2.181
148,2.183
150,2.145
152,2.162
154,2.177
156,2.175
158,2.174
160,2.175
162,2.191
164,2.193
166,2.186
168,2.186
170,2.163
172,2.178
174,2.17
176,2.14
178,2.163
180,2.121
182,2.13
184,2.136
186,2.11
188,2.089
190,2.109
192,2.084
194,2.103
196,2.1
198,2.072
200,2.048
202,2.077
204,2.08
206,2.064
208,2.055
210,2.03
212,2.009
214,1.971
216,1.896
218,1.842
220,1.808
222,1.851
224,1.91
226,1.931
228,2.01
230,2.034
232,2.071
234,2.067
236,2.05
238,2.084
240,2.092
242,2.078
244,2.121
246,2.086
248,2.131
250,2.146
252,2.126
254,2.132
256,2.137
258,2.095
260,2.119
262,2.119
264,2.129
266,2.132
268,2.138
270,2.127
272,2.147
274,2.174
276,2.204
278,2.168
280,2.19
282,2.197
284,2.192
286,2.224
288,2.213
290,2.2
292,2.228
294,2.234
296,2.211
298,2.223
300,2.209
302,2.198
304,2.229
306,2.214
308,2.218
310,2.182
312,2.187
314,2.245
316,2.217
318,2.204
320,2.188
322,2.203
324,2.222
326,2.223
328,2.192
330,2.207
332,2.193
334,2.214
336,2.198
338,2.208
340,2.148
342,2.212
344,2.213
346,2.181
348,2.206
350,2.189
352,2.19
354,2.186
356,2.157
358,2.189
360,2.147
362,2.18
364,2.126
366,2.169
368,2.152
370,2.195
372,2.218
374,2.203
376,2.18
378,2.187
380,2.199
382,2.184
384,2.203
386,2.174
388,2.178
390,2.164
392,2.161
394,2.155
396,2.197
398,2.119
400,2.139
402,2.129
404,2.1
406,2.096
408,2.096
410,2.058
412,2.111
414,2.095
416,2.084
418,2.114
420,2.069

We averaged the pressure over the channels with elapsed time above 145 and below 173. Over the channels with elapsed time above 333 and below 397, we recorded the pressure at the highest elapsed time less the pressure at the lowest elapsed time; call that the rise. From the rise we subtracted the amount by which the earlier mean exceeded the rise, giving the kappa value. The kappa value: -2.21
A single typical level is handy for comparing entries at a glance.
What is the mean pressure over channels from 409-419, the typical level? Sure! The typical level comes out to 2.09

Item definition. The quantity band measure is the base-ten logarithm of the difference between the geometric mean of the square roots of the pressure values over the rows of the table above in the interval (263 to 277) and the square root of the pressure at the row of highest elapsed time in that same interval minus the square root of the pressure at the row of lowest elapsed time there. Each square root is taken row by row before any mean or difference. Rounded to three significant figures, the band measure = 0.159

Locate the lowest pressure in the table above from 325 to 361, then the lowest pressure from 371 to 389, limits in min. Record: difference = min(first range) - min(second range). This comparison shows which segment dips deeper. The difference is -0.03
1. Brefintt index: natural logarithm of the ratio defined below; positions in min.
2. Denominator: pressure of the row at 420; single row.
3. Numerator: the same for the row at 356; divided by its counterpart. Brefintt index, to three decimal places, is 0.042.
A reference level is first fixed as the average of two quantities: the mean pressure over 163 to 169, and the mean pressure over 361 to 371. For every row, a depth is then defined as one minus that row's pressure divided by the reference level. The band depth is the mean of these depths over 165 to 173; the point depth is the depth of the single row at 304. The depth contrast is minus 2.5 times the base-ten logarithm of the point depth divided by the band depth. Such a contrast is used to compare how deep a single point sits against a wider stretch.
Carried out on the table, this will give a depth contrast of -3.6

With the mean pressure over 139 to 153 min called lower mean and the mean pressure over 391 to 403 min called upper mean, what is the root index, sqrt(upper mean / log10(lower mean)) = 2.52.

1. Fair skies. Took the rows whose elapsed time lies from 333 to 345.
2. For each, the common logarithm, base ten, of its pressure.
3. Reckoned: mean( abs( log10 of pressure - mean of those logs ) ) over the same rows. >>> 0.0034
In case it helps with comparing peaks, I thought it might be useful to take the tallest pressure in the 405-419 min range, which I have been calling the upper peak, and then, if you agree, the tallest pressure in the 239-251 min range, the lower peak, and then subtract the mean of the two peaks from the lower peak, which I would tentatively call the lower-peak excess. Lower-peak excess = 0.02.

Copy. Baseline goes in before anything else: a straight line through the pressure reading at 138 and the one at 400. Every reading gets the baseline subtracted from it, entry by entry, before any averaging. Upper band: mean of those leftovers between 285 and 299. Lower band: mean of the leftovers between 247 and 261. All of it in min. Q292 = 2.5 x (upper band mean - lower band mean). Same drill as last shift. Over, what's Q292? 0.27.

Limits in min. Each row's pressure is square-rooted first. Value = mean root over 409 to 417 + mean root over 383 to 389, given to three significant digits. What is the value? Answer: 2.92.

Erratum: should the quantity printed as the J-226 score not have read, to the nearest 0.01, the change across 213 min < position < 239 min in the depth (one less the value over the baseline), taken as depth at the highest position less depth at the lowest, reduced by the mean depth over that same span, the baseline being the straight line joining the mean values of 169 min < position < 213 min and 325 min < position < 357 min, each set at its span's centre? -0.12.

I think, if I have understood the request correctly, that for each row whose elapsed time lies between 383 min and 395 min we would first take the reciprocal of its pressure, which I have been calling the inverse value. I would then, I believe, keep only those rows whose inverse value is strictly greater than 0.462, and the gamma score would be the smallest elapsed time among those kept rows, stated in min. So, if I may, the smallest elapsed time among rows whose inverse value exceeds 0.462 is 390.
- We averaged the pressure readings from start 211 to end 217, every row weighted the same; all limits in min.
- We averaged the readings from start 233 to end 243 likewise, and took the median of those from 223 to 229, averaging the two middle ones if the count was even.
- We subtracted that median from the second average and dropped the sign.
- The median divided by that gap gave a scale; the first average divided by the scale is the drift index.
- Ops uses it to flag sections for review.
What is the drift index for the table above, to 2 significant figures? 0.15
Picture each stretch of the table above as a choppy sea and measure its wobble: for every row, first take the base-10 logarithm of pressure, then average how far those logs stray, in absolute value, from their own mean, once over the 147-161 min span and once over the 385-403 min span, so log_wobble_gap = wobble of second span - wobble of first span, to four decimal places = 0.0020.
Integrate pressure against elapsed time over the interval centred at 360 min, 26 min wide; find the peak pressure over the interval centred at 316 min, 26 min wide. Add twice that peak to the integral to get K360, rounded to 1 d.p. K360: 61.1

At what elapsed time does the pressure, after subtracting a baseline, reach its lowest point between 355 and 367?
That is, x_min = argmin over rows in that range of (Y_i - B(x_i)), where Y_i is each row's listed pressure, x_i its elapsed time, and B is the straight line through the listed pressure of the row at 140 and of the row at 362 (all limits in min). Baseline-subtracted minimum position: 364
